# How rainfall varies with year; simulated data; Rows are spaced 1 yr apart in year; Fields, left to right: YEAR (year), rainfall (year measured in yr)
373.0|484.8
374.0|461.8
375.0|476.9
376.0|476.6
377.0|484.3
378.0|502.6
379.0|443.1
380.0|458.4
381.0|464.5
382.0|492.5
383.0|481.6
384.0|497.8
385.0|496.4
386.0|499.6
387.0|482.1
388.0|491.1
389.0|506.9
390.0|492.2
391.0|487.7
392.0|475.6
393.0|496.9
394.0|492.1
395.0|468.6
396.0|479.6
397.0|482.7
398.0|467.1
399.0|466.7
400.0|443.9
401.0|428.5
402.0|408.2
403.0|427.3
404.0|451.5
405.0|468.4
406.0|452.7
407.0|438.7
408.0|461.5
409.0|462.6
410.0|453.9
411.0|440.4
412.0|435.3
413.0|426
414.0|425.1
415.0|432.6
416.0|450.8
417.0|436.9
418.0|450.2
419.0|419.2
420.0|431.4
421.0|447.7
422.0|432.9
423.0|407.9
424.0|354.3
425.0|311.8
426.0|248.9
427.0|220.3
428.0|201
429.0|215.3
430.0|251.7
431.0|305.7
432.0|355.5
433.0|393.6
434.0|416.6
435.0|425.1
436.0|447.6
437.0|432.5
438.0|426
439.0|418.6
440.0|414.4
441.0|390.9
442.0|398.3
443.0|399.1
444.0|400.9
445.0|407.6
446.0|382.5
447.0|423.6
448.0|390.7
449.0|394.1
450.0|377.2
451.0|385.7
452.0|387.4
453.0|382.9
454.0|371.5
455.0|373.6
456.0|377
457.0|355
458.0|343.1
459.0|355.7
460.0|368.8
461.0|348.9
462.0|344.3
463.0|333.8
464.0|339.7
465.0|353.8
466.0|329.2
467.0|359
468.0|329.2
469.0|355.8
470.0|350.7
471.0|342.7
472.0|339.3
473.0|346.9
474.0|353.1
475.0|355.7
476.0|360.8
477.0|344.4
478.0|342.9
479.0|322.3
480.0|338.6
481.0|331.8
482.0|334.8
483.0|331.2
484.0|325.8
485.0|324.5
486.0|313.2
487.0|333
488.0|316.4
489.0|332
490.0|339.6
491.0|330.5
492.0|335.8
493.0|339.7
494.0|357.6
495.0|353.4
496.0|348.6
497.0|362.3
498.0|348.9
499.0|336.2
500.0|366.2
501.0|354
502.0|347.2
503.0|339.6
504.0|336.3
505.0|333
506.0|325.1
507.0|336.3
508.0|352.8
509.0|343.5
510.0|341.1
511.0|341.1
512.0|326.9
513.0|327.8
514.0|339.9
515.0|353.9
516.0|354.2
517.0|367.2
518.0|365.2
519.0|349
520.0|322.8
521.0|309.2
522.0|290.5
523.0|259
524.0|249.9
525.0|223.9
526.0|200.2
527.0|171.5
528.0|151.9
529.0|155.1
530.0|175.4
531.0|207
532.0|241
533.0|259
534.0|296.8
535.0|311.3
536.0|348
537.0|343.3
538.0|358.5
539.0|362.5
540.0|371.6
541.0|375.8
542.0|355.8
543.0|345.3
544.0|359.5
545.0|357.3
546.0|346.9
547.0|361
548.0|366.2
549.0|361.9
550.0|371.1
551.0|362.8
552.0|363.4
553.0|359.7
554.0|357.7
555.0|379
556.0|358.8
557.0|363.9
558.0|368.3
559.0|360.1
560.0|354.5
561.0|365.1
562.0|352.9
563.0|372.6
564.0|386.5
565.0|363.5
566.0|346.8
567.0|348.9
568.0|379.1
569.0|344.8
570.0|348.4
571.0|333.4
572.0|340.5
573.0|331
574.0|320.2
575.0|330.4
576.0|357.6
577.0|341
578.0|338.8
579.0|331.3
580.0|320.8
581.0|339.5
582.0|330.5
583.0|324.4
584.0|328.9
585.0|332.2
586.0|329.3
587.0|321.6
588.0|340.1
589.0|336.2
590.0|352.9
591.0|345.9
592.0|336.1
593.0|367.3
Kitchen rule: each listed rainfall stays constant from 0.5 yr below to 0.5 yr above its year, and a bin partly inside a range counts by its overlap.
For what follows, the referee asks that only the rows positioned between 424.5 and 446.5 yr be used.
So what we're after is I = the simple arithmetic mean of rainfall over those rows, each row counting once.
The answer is 357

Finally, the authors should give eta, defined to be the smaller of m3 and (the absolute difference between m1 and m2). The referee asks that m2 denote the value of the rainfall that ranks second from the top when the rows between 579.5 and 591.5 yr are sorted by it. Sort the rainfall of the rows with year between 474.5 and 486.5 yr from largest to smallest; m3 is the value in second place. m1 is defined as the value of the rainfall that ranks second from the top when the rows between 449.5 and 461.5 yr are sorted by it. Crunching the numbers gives 40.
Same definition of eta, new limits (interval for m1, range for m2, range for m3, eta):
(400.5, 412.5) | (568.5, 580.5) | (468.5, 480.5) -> 114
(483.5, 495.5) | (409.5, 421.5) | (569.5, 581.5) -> 97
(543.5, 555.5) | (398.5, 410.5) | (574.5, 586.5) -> 96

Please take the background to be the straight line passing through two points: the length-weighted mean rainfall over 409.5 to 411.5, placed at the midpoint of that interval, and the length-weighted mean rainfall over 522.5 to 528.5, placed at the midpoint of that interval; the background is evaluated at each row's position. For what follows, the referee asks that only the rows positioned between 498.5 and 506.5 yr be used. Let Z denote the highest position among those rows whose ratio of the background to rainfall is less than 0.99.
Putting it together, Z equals 506.0 yr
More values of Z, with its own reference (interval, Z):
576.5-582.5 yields 582.0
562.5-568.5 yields 568.0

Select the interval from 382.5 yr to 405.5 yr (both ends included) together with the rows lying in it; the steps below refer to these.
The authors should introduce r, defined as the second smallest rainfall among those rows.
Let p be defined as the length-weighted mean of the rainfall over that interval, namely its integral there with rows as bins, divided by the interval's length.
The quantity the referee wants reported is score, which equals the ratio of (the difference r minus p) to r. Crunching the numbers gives -0.11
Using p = 474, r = 427.3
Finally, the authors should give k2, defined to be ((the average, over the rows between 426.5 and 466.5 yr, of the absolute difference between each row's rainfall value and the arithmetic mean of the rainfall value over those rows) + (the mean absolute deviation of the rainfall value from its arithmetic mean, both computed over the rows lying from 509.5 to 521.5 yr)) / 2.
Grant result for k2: 28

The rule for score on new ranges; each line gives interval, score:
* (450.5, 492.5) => -0.09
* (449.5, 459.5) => -0.04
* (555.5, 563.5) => -0.02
